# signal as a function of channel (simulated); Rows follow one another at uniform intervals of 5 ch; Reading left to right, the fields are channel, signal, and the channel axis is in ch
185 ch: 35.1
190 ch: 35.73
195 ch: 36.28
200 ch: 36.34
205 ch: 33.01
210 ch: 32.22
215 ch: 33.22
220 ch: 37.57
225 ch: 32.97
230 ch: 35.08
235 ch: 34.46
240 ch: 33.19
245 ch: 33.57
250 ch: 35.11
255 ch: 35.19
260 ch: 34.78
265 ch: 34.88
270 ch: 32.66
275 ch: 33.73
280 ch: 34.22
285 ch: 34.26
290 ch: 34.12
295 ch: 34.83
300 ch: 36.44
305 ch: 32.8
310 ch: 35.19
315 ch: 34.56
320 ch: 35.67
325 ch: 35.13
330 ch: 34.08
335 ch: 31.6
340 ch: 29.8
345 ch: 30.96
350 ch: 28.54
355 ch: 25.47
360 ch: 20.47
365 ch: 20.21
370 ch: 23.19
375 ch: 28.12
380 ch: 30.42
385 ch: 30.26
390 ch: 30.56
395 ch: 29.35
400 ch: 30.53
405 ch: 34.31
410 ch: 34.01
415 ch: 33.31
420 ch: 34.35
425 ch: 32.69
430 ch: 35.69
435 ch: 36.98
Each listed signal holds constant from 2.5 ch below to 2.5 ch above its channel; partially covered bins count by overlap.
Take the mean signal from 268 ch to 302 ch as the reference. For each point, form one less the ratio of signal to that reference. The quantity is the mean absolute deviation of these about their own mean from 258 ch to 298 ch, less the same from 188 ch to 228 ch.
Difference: -0.04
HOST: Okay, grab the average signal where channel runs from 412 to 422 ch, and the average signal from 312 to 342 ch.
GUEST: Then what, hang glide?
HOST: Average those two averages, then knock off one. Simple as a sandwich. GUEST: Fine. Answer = 32.7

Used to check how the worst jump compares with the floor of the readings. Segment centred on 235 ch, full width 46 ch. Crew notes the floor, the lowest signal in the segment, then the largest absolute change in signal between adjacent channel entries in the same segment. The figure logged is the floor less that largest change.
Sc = 28.4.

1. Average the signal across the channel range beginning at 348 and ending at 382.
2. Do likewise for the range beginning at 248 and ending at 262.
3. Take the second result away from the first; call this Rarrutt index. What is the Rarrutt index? -10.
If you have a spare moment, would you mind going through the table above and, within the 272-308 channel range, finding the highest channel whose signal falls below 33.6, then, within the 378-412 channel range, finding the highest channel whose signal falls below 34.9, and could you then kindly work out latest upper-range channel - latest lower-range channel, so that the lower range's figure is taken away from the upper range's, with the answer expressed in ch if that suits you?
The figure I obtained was 105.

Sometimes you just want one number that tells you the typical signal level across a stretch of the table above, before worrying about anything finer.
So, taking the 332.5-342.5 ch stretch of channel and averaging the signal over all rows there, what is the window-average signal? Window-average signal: 30.7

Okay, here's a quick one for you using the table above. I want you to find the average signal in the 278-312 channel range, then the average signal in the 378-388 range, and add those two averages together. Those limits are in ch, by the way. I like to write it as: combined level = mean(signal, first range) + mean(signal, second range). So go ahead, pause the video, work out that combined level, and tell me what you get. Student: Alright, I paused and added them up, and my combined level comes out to 64.9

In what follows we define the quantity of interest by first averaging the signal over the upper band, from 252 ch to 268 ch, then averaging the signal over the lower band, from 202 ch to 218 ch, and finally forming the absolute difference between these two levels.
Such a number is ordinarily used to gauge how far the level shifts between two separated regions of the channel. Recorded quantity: 2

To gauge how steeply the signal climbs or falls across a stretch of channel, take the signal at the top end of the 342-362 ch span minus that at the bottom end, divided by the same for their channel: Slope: -0.70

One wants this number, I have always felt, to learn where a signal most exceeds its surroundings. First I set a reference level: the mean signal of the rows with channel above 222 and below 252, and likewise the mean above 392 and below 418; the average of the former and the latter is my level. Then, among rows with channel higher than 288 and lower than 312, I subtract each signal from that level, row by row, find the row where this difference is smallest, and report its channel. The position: 300 ch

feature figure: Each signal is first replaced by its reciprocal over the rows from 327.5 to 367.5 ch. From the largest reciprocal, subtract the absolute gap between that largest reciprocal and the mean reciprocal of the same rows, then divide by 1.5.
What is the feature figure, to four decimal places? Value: 0.0250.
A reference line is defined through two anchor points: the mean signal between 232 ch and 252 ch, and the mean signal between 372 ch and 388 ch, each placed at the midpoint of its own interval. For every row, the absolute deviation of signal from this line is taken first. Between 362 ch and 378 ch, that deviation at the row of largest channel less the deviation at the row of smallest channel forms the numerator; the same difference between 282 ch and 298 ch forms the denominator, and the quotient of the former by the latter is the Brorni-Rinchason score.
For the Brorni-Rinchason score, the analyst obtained -9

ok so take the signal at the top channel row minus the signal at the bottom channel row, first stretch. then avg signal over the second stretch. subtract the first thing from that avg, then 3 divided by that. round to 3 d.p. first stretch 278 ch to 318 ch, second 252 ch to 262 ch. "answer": 0.087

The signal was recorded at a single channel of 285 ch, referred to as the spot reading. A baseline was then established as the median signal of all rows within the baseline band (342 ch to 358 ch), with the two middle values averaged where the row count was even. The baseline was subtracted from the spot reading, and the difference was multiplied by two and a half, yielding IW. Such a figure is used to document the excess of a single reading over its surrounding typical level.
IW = 14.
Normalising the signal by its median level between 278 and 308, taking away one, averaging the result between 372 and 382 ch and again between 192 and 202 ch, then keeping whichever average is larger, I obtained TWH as 0.060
